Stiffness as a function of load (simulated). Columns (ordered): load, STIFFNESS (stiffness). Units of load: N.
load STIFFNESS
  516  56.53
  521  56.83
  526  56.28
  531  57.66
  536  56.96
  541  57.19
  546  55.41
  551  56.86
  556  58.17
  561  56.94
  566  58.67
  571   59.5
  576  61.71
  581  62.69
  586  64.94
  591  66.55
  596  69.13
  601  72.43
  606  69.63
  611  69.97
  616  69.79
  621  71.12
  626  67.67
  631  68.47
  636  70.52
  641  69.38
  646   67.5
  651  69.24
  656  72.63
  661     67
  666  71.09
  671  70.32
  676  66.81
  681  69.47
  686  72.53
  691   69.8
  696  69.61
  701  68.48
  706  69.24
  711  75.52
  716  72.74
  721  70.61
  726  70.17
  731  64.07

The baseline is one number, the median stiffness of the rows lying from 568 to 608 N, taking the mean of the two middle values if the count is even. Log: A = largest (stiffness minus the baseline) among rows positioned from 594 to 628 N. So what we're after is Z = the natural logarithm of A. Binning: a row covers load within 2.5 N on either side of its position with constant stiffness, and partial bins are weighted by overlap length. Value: 1.9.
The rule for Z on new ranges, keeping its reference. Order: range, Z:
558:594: -0.2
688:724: 2.3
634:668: 1.9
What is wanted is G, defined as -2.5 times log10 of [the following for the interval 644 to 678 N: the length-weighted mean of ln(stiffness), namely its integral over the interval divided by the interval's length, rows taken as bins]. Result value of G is -1.57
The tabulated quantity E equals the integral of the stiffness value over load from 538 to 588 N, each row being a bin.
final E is 2956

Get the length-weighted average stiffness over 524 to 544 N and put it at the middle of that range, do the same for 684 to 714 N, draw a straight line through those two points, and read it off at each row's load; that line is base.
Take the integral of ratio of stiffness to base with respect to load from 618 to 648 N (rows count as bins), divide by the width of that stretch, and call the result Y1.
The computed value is 1.06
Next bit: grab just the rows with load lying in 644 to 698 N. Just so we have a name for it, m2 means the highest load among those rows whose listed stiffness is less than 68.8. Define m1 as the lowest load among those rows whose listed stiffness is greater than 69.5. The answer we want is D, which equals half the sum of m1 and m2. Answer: 666.0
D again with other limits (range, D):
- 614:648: 631.0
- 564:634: 616.0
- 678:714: 693.5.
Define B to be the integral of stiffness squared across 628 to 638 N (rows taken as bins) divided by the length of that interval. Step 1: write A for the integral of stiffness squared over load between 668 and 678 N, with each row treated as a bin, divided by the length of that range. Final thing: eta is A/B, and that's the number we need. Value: 0.98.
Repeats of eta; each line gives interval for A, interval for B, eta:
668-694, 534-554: 1.52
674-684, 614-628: 0.97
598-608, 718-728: 1.01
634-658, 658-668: 1.02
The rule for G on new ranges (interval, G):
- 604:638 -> -1.57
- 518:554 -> -1.52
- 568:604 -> -1.55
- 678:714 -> -1.57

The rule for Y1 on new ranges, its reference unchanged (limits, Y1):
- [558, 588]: 1.01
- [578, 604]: 1.09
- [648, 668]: 1.04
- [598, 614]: 1.12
